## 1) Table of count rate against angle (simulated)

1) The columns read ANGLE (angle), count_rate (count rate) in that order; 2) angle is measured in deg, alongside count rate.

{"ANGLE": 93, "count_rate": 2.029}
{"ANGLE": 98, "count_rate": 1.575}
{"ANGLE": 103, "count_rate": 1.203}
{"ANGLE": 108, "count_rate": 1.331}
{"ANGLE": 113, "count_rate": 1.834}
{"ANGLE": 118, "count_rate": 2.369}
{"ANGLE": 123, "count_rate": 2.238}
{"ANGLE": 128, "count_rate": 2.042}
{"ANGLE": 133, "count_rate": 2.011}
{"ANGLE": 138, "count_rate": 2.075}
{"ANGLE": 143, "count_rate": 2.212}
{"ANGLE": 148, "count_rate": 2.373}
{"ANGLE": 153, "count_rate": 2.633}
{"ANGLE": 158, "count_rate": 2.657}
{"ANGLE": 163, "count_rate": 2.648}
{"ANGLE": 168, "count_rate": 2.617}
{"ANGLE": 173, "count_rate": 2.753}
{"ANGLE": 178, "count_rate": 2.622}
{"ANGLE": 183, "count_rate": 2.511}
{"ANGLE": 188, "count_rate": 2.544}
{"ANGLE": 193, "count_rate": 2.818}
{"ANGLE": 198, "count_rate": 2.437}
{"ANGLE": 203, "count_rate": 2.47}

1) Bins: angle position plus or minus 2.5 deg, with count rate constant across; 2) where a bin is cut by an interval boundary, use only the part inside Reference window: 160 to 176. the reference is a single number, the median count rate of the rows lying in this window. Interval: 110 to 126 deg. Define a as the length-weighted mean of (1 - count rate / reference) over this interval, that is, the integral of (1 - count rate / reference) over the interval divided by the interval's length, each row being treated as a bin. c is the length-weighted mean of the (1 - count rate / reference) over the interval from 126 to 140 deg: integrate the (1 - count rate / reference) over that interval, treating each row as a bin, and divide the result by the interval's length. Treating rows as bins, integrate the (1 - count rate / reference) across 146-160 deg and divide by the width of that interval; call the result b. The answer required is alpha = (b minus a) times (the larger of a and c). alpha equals -0.04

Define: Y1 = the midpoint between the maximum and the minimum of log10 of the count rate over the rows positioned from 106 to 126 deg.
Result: 0.25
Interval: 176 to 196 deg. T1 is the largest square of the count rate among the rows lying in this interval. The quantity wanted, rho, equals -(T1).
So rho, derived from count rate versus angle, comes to -7.9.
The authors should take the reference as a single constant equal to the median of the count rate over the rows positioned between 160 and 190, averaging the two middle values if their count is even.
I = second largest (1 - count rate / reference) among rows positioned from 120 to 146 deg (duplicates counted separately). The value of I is 0.22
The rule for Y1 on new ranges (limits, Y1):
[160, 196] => 0.42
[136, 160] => 0.37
